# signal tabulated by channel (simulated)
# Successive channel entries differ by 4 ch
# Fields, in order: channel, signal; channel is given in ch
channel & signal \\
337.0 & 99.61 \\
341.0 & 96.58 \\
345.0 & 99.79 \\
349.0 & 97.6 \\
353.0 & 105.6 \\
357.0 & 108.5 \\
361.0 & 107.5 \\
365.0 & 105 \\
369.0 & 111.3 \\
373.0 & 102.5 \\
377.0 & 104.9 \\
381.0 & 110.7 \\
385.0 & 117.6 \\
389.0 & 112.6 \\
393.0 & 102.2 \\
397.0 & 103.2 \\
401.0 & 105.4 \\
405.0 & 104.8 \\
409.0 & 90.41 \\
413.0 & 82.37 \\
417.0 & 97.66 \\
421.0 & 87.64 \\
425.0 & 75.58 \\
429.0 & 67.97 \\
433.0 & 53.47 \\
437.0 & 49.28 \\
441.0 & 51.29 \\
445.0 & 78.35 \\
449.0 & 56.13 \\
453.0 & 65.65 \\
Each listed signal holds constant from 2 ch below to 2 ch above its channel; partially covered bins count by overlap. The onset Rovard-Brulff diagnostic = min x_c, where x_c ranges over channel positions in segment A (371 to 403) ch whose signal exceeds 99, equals 373.0 ch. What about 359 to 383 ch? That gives 361.0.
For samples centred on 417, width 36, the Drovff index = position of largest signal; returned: 401.0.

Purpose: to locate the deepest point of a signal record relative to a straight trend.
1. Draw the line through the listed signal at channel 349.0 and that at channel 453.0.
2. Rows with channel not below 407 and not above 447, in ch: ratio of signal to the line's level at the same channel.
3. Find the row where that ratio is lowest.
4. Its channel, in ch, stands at 437.0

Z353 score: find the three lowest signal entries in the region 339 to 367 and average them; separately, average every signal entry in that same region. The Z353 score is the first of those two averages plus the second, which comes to 201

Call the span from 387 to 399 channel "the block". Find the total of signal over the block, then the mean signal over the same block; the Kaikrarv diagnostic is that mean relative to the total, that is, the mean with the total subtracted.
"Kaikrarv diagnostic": -212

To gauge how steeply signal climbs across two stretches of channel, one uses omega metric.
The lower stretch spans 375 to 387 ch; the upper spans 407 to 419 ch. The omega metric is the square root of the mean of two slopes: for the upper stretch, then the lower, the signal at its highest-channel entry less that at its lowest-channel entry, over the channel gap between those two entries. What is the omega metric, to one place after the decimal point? 1.1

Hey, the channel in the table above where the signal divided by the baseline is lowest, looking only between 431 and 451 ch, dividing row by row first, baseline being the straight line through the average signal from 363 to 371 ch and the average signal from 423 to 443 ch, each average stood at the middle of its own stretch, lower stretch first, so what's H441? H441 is 437.0 ch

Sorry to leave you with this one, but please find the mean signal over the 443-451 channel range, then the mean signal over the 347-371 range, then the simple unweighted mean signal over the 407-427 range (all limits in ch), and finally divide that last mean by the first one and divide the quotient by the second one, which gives 0.012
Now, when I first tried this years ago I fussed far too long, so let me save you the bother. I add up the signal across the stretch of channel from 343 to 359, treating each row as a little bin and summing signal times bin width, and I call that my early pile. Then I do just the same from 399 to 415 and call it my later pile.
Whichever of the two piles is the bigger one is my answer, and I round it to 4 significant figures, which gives 1646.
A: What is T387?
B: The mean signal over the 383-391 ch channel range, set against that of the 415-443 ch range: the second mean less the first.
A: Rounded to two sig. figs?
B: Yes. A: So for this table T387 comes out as -46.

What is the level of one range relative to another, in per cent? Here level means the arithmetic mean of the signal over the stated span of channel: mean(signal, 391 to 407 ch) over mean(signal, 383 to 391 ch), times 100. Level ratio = 90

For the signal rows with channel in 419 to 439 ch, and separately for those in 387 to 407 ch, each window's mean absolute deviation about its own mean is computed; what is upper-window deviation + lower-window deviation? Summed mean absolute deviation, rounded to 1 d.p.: 15.1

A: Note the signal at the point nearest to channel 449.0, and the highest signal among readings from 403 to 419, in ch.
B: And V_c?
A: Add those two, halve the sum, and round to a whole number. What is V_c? 80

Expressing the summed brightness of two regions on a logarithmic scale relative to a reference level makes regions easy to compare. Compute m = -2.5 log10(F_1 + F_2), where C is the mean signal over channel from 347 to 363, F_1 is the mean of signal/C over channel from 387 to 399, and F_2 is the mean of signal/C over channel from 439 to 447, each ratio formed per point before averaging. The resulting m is -0.53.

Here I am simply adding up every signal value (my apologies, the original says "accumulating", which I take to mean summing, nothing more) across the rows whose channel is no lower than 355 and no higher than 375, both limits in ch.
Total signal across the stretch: 535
